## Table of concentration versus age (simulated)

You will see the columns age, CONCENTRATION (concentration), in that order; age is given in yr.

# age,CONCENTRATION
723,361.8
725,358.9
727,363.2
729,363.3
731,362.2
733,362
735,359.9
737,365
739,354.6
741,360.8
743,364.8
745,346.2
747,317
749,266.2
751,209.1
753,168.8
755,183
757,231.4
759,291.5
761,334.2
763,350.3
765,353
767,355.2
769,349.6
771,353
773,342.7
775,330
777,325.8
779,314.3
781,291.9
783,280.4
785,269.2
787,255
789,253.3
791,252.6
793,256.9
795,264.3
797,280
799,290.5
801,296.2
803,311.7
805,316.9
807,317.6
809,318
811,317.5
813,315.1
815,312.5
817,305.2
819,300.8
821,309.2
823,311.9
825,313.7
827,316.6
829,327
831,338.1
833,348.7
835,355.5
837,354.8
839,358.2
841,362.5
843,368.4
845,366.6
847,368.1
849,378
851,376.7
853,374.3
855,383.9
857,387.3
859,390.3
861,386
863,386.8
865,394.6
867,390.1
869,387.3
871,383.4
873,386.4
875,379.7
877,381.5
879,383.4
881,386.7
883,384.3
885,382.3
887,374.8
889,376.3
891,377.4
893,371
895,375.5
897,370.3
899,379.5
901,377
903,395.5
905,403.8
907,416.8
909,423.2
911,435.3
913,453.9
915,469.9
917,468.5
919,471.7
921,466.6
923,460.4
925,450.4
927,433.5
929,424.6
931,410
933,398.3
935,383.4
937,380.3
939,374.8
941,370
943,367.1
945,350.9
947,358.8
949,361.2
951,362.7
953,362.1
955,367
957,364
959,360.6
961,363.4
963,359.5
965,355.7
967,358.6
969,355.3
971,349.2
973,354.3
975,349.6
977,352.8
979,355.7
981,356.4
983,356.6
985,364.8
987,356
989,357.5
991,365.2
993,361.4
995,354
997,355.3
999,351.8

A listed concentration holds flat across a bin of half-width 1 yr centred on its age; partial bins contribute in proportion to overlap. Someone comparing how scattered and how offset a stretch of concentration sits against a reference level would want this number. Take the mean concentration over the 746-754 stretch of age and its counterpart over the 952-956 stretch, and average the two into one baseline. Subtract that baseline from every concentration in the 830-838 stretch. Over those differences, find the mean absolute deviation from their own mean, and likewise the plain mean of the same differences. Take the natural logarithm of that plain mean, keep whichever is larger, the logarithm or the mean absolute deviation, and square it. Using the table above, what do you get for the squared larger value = 35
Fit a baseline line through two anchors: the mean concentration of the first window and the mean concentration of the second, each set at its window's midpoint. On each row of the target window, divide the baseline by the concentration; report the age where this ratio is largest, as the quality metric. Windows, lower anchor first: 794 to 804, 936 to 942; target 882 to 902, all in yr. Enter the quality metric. 897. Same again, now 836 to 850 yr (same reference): 837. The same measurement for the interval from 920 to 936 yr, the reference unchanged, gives 935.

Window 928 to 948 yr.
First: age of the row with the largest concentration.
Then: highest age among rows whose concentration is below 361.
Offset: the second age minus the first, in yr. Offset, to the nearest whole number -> 18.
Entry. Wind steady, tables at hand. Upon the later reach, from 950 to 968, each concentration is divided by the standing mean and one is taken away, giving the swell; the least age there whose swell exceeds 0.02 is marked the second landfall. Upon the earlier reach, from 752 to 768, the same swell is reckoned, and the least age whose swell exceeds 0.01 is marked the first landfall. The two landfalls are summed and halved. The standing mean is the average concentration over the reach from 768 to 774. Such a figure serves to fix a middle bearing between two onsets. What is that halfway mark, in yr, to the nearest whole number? 858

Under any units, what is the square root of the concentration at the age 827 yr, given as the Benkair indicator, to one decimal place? 17.8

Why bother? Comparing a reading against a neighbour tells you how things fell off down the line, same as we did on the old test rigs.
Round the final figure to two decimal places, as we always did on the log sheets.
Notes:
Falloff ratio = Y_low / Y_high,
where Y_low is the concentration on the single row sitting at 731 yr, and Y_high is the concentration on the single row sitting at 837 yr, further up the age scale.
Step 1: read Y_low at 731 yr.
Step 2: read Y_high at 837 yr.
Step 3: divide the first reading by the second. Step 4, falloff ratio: 1.02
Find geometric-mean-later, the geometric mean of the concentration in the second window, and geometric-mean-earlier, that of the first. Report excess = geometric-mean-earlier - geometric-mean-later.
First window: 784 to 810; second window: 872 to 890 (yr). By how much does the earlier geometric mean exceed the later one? -100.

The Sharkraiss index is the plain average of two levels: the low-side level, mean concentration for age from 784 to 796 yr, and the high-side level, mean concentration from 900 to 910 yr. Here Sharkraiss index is 331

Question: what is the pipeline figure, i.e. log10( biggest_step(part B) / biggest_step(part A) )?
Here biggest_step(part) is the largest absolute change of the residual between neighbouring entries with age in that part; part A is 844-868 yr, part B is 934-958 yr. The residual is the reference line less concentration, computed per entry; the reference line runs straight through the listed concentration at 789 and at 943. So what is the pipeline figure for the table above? 0.32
